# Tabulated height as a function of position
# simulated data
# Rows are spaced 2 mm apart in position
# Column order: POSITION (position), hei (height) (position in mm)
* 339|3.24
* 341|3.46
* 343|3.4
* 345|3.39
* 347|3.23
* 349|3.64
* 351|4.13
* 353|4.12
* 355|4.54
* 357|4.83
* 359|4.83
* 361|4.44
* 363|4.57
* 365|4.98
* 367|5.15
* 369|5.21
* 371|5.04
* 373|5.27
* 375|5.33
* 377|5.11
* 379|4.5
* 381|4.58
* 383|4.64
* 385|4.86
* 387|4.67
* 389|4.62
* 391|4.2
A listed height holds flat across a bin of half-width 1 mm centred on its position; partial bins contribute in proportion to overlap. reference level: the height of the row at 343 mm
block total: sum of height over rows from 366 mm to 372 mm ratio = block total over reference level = 4.5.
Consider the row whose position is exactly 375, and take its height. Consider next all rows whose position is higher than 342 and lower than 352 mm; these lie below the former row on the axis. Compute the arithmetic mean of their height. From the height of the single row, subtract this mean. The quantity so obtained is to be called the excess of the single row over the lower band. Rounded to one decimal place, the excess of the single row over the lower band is 1.8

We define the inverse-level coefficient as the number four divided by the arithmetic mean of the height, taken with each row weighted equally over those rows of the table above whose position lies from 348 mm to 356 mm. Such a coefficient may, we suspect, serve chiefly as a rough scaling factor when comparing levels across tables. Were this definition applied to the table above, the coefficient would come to 0.974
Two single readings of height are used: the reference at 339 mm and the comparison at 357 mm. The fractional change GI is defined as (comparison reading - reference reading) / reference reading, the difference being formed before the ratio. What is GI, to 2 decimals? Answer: 0.49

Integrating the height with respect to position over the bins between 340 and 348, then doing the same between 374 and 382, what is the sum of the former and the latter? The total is 66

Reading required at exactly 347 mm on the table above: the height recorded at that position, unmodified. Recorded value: 3.23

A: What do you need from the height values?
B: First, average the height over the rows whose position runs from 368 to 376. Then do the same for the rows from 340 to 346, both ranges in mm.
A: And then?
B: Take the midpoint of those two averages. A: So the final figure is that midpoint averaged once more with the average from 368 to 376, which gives 4.76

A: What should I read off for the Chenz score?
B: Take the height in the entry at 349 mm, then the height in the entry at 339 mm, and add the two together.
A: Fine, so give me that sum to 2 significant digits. 6.9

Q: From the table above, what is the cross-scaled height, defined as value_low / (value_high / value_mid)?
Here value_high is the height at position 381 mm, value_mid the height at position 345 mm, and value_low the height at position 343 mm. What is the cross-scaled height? 2.5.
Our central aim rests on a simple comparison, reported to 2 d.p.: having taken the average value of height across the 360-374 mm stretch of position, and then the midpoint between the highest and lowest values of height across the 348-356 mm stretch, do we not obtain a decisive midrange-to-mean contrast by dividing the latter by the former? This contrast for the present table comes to 0.83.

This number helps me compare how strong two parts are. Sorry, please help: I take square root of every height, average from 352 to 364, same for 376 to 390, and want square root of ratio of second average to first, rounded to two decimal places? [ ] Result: 1.01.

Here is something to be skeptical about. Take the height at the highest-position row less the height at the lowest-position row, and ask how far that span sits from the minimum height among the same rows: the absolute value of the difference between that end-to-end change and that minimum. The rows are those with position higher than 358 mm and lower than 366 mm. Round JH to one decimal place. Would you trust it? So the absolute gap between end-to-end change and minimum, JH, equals 4.3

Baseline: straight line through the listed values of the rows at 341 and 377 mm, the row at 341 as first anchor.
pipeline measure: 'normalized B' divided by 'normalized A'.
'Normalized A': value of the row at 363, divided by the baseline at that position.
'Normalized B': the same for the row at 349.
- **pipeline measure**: 0.93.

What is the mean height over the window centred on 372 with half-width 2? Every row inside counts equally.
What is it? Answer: 5.2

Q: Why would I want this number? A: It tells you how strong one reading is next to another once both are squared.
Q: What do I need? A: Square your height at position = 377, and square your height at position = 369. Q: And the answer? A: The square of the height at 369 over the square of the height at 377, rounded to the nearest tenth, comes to 1.0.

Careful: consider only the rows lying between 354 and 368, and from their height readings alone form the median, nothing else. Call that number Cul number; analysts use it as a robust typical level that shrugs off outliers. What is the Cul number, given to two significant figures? 4.8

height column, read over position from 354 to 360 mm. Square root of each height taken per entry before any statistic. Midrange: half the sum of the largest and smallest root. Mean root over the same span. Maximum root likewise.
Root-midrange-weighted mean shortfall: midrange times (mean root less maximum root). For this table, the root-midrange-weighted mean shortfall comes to -0.05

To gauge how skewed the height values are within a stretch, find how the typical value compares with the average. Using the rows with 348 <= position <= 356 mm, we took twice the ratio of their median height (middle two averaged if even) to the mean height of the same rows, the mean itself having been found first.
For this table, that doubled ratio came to 2.01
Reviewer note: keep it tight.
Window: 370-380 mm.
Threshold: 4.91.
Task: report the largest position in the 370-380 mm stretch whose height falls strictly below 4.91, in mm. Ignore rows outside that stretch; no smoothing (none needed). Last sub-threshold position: 379 mm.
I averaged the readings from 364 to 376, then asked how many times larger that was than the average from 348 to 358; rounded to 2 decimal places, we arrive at 1.21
